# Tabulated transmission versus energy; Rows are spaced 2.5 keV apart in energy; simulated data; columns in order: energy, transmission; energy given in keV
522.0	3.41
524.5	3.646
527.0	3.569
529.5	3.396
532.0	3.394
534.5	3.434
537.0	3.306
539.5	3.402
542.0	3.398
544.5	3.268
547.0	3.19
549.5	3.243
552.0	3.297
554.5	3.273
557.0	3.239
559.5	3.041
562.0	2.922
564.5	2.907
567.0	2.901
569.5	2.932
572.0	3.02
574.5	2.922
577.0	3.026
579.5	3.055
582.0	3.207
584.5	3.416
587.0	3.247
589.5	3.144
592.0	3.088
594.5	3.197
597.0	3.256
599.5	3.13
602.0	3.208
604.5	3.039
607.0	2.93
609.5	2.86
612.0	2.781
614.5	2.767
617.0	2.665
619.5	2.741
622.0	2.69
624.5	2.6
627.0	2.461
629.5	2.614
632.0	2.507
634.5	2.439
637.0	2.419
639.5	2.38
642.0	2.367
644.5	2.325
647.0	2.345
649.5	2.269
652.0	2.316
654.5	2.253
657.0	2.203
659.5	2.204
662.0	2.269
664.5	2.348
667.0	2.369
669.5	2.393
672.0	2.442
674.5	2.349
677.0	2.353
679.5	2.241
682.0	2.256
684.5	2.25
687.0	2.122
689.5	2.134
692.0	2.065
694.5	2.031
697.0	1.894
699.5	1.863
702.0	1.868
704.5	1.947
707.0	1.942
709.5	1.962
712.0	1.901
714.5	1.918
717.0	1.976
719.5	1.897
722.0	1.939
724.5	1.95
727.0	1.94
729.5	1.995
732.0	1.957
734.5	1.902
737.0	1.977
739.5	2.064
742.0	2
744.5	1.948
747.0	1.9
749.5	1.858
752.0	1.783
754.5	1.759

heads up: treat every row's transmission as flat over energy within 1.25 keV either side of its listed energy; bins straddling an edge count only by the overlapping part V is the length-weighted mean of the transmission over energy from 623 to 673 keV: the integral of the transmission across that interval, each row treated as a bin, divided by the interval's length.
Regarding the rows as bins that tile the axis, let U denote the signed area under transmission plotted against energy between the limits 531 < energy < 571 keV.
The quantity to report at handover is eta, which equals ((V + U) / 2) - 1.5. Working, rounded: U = 128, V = 2.38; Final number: 64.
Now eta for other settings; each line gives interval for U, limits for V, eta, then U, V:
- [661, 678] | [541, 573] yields 20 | 40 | 3.12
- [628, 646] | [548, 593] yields 22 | 44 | 3.11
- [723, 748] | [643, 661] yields 24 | 49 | 2.27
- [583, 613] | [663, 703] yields 46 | 93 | 2.19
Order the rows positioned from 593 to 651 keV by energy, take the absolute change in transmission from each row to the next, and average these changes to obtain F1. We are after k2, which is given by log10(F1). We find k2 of -1.11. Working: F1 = 0.077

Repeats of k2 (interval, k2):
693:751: -1.31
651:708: -1.31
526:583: -1.12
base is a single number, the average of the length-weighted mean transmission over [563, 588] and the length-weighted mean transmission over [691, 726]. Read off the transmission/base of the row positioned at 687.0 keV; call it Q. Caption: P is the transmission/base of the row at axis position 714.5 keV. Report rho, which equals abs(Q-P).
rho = 0.08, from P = 0.77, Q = 0.85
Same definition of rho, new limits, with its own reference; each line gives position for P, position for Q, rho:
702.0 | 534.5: 0.63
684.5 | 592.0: 0.34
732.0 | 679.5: 0.11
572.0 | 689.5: 0.35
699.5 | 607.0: 0.43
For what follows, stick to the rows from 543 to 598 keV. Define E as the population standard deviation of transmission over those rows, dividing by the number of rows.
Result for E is 0.15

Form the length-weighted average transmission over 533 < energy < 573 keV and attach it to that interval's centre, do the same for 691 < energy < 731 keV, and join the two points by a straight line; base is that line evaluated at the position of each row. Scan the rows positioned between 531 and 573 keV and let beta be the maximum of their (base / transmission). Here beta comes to 1.06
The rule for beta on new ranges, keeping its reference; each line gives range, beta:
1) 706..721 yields 1.02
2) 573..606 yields 1.03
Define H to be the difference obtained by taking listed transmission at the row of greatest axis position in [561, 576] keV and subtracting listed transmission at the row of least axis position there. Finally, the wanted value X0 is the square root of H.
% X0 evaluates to 0.00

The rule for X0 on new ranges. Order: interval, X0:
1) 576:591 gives 0.34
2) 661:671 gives 0.35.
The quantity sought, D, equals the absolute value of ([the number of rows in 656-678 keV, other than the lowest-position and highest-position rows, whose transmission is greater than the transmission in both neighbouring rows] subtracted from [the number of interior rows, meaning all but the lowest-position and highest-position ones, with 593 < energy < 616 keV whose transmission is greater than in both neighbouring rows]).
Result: 1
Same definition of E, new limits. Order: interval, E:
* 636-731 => 0.19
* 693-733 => 0.04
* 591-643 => 0.29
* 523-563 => 0.17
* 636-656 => 0.05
